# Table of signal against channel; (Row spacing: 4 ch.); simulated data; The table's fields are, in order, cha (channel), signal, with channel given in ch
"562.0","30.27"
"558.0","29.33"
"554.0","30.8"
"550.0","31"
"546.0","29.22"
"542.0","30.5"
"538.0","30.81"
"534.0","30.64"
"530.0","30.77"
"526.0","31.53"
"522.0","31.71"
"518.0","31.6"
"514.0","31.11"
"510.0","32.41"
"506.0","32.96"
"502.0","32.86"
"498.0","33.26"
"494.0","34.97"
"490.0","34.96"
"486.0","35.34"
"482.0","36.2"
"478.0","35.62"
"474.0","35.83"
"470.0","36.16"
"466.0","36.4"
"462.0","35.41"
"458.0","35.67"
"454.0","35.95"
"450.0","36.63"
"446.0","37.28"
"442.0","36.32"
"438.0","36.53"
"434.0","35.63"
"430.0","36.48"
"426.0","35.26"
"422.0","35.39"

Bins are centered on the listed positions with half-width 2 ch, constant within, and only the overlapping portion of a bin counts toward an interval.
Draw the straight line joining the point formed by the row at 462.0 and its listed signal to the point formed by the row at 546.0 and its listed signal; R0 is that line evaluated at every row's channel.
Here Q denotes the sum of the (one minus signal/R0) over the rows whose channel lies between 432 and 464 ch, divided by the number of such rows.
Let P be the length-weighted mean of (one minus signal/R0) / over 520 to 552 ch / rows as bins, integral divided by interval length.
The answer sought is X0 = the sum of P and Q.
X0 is -0.020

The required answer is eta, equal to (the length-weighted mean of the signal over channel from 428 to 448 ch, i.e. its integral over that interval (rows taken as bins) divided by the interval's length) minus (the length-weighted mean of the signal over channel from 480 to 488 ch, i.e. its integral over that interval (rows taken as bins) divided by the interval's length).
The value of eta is 0.7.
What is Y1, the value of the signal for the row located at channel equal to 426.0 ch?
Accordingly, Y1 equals 35.26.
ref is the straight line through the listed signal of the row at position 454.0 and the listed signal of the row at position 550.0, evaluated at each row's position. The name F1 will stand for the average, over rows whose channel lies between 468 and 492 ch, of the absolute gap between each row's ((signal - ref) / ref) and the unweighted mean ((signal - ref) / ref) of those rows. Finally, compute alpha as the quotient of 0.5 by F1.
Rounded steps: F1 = 0.006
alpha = 83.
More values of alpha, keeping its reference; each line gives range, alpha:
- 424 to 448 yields 24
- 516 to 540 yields 78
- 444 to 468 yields 40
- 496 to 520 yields 41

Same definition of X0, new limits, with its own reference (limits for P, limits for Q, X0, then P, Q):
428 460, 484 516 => -0.015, 0.011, -0.026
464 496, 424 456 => -0.027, -0.047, 0.020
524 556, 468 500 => -0.078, -0.034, -0.044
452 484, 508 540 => -0.043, -0.027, -0.016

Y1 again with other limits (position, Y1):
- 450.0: 36.63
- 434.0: 35.63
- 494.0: 34.97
